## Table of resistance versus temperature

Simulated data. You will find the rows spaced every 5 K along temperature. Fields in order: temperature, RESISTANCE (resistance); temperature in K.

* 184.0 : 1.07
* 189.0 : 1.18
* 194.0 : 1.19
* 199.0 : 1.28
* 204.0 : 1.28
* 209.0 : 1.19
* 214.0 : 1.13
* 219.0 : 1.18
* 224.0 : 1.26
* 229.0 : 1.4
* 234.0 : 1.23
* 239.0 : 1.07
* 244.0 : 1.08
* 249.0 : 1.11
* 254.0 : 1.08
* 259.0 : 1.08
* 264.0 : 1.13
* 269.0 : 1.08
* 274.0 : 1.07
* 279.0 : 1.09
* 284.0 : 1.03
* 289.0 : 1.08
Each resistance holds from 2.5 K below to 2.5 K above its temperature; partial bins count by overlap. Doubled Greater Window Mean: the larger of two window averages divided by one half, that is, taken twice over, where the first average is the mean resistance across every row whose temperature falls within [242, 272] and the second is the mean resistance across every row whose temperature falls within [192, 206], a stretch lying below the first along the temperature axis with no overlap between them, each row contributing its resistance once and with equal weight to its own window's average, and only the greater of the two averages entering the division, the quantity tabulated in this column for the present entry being 2.50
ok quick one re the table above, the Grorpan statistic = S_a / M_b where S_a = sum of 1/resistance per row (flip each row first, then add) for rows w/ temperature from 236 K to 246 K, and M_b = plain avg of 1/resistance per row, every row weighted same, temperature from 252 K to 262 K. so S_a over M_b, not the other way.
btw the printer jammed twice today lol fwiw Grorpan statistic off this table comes 2.01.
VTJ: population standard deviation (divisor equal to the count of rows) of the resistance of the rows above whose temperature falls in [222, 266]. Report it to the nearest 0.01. 0.11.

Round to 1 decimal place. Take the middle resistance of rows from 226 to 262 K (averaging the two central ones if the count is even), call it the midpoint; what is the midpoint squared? 1.2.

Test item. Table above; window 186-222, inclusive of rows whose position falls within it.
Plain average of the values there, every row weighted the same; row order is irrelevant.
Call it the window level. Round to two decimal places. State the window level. 1.20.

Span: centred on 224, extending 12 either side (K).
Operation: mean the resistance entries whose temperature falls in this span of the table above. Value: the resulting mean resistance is 1.24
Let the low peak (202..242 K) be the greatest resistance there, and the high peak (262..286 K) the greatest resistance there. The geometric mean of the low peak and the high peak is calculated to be 1.26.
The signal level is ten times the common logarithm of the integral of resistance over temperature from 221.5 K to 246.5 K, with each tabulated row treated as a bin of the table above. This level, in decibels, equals 15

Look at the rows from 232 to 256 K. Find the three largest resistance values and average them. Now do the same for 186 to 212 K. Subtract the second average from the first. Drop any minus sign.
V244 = 0.110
